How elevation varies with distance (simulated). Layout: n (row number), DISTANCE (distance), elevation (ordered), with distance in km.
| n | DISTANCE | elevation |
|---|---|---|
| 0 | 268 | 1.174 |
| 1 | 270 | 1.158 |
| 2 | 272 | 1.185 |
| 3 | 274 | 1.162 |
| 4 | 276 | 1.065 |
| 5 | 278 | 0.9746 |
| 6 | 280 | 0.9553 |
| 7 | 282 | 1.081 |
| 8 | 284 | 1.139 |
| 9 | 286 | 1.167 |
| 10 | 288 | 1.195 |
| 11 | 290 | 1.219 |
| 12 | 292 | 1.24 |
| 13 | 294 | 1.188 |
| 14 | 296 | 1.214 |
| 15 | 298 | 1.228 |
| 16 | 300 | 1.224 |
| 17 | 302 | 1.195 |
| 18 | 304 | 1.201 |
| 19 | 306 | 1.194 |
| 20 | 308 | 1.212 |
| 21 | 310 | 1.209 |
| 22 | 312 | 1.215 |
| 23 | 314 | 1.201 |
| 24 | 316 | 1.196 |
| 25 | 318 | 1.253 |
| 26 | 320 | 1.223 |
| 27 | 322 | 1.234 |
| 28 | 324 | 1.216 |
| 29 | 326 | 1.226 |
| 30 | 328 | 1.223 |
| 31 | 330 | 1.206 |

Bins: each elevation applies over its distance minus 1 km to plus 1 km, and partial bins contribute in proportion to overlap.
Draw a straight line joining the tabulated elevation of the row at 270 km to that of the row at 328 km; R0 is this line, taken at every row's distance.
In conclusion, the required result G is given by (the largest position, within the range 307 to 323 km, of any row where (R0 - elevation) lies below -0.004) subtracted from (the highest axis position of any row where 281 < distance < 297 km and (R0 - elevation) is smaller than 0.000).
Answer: -26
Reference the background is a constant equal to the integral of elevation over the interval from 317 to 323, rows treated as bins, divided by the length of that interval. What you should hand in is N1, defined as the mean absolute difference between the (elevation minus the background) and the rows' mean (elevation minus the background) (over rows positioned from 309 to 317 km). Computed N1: 0.01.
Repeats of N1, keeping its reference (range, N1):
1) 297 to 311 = 0.01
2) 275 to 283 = 0.05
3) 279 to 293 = 0.07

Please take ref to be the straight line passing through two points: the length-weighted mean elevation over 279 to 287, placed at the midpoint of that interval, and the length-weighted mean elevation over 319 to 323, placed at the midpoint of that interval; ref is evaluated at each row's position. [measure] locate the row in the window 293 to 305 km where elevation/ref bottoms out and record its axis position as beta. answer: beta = 304 km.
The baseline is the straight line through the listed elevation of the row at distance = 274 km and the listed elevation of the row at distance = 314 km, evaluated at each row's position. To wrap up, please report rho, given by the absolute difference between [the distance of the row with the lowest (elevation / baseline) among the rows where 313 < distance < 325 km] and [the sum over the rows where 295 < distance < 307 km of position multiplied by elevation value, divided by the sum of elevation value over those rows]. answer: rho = 15.0 km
